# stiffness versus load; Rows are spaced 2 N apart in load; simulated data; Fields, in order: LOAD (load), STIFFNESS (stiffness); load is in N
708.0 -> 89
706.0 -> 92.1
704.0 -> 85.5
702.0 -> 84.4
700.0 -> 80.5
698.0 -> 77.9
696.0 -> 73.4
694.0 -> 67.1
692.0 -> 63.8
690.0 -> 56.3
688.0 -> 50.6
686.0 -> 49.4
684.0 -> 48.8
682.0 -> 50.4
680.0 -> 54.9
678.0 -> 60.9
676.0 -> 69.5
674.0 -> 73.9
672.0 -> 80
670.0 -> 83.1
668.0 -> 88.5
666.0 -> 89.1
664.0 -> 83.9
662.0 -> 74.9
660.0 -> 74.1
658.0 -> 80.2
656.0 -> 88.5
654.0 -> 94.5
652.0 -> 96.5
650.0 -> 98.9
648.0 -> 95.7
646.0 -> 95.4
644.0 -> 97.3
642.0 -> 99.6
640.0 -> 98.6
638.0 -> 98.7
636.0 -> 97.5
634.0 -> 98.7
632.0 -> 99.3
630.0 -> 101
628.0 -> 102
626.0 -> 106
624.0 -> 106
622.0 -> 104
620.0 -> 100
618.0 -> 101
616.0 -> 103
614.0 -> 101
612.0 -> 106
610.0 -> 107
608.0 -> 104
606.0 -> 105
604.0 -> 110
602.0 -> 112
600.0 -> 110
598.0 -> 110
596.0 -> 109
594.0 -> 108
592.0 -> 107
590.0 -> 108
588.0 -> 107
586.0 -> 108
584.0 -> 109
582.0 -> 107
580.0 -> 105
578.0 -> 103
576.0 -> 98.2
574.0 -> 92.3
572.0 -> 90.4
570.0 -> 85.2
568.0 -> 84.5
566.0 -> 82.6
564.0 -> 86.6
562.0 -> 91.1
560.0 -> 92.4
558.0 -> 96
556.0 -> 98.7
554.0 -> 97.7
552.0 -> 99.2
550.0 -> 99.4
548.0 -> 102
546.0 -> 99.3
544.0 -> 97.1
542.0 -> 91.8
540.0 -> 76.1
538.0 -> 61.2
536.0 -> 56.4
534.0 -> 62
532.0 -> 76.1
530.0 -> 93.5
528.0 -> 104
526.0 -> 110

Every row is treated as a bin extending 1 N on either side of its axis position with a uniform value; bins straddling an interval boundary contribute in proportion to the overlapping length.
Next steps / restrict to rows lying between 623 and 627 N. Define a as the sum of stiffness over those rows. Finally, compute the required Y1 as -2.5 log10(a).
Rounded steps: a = 212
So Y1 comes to -5.82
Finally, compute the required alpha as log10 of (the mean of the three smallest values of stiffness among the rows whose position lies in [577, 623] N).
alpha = 2.00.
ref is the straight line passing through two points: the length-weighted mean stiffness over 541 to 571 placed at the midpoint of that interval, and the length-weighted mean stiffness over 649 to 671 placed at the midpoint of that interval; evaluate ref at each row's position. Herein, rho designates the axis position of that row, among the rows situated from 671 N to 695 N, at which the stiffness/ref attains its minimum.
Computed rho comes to 684.0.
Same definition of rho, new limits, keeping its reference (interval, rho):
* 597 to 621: 620.0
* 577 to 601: 578.0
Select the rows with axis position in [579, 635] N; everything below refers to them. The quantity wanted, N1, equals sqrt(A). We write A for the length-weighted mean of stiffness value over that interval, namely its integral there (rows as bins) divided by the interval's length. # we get 10.3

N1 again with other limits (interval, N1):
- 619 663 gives 9.8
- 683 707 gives 8.3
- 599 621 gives 10.3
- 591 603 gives 10.5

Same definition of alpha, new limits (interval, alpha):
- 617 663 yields 1.88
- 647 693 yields 1.69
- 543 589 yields 1.92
